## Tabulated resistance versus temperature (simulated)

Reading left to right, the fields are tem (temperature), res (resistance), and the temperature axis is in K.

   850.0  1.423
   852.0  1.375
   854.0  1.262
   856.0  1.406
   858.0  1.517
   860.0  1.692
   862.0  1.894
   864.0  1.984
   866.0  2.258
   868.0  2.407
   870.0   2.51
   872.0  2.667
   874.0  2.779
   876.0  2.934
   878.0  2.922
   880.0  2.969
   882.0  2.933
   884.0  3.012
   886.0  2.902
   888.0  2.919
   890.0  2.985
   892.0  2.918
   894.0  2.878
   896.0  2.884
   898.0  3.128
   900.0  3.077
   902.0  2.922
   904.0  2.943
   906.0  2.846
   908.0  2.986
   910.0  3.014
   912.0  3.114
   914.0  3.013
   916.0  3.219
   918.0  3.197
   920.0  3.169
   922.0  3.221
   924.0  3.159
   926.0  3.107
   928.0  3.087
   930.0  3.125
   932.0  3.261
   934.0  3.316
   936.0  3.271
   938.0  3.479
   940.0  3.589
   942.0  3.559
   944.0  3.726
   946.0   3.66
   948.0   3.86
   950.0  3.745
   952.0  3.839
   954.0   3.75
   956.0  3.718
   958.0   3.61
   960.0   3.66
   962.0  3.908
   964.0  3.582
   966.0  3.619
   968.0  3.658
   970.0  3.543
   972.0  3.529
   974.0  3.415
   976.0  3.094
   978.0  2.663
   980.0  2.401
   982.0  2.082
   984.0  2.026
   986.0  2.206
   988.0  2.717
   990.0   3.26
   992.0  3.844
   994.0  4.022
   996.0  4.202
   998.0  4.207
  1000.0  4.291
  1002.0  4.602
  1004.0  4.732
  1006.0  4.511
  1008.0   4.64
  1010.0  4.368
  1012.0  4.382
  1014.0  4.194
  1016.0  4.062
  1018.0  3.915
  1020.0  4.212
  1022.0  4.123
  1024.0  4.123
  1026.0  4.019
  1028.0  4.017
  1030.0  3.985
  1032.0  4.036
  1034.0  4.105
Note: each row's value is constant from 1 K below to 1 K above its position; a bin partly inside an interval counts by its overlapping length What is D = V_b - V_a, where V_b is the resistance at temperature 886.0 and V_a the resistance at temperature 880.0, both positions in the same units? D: -0.1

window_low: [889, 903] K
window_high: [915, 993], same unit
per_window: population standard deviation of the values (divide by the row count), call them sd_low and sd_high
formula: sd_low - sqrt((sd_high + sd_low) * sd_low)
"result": -0.14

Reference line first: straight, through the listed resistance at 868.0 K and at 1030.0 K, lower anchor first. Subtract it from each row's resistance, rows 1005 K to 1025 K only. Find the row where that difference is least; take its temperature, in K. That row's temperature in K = 1018.0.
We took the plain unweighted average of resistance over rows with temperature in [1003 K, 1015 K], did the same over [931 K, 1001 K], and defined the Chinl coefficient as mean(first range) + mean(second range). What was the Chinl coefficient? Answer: 7.9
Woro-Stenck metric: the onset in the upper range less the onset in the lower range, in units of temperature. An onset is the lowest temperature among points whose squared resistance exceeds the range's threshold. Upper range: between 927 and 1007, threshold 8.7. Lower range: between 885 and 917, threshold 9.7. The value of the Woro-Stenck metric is 30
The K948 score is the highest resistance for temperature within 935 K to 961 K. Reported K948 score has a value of 3.86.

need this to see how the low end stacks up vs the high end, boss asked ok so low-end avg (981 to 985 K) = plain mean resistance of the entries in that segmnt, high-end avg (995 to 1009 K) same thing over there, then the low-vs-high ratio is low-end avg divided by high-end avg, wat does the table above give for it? 0.46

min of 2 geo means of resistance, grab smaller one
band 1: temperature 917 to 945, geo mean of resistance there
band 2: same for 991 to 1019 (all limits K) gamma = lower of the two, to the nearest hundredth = 3.30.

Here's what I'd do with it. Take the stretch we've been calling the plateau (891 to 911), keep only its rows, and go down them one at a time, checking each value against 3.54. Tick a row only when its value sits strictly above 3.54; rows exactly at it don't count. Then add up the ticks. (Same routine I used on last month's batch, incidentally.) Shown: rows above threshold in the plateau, 0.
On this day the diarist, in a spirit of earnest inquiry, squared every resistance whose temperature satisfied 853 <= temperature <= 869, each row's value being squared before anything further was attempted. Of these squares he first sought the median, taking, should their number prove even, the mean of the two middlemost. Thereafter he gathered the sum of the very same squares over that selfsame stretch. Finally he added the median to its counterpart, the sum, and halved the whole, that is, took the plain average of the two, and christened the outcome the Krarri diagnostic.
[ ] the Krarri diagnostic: 15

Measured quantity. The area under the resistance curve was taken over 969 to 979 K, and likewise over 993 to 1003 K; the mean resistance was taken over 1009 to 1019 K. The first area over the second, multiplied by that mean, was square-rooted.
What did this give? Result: 1.8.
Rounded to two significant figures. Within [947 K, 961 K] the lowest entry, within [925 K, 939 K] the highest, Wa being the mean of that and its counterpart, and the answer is 3.5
